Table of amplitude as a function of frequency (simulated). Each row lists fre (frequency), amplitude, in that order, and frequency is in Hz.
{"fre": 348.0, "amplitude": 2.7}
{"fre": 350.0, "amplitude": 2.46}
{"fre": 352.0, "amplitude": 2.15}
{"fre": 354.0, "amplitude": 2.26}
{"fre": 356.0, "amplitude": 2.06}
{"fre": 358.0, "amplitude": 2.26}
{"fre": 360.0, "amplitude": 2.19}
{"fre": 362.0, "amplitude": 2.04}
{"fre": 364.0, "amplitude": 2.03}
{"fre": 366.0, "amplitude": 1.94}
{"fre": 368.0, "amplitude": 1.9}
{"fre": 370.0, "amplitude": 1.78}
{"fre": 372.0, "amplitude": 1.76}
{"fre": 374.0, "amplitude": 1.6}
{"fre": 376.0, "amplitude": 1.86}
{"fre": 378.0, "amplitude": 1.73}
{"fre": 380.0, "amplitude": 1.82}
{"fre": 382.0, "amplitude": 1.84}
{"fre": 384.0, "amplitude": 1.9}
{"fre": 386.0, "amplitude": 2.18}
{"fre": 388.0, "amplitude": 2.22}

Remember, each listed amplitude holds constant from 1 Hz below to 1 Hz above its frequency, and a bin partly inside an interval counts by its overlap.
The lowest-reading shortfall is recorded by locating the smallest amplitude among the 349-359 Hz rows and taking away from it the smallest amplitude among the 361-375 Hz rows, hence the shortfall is 0.46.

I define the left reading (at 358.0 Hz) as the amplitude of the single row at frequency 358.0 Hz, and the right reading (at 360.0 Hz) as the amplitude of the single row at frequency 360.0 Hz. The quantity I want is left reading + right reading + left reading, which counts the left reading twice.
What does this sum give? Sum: 6.71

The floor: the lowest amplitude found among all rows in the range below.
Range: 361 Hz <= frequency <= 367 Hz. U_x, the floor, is 1.94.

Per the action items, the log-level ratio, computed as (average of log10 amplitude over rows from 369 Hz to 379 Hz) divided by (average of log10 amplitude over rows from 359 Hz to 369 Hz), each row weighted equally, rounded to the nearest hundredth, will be 0.79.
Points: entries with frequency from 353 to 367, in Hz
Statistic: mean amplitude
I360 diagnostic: 2.11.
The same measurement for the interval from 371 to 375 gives 1.68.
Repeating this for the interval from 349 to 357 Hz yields 2.23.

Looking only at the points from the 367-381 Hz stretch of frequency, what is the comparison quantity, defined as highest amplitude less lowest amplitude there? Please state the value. 0.30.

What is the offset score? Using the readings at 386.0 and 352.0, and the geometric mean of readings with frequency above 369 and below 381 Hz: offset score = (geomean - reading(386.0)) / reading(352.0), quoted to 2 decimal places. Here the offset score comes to -0.20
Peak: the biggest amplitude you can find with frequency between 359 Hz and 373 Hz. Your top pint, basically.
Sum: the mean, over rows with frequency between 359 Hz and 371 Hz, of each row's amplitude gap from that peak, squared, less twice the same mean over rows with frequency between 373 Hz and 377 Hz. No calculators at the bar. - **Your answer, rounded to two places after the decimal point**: -0.40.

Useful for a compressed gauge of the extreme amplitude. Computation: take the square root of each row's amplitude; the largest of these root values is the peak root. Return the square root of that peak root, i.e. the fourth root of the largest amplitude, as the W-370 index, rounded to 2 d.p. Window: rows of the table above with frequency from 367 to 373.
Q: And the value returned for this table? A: 1.17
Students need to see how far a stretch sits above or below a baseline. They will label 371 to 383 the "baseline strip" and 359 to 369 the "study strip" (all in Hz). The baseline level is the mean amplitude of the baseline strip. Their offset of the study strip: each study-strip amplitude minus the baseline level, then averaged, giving 0.25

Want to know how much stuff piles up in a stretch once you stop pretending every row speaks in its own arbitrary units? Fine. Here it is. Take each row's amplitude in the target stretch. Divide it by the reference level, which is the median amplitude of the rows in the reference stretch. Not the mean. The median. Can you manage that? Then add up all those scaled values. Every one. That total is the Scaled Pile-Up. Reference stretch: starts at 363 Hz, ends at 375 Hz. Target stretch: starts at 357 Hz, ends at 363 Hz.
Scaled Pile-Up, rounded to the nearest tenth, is 3.5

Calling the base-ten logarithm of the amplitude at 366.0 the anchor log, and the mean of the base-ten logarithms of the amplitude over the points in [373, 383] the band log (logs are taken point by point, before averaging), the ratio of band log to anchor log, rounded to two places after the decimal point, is 0.86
